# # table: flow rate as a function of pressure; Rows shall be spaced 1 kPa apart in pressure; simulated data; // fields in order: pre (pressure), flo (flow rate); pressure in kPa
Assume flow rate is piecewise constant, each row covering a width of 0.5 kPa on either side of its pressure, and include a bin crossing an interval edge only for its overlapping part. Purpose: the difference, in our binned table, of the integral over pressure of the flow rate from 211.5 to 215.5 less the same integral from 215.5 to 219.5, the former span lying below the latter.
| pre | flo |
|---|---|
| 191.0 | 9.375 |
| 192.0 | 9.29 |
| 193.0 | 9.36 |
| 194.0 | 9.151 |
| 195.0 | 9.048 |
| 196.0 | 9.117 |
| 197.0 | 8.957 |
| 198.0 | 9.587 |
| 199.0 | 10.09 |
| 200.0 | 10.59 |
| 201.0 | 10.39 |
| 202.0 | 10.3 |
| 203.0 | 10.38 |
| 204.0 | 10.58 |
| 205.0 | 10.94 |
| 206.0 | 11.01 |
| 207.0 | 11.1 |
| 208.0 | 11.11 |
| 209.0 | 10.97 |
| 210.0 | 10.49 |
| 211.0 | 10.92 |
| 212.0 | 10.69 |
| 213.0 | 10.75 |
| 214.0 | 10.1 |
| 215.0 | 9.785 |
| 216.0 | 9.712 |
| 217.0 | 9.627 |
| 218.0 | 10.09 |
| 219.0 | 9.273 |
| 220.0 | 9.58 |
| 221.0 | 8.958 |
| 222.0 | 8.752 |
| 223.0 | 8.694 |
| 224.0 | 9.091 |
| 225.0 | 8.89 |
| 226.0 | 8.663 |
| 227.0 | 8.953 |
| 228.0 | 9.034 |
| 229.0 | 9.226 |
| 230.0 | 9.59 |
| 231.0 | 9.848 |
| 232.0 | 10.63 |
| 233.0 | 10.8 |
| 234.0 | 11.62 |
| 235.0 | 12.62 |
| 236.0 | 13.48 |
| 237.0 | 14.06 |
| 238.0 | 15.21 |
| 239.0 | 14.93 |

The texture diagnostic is 2.6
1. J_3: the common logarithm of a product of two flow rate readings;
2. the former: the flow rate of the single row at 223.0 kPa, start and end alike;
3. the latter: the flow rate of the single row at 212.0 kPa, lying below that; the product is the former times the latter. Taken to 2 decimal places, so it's 1.97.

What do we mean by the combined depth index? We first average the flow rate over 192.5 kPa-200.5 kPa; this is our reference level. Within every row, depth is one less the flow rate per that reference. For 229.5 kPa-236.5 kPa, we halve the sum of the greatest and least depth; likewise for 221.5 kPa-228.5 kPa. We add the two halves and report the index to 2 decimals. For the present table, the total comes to -0.15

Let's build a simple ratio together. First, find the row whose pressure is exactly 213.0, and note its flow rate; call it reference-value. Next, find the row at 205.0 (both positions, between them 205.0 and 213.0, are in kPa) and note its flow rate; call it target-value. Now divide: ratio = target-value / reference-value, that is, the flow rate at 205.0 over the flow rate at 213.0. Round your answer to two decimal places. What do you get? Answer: 1.02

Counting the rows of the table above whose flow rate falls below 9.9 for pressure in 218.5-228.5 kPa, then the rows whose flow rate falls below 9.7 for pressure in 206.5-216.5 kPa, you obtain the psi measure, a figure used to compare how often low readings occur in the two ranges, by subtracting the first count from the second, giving -10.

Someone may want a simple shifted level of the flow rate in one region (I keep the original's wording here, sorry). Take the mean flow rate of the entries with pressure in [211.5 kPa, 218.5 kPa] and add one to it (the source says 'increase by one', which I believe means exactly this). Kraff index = 11.1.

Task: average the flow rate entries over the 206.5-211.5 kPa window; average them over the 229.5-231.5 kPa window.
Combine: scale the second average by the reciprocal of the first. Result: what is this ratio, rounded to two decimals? 0.89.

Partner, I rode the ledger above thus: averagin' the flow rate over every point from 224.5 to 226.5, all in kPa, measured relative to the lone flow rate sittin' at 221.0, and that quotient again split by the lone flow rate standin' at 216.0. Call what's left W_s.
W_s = 0.101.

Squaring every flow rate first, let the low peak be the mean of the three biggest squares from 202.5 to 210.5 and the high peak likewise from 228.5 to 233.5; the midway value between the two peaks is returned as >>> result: 116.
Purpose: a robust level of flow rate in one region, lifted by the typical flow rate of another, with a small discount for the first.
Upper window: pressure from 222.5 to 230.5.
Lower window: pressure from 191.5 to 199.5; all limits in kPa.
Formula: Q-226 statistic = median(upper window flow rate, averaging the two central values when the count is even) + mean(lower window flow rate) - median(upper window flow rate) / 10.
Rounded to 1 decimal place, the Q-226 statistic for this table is 17.4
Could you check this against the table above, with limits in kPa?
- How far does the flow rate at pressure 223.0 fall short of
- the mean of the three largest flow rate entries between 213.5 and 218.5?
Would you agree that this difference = 1.3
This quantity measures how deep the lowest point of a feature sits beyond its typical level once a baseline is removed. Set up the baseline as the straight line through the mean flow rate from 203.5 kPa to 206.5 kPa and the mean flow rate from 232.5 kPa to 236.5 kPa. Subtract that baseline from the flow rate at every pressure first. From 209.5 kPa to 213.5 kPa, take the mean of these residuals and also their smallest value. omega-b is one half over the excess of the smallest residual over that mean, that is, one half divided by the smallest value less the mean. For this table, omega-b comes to -3.2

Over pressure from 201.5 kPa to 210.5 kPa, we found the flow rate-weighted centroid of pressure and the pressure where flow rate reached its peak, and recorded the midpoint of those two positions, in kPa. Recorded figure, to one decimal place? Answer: 207.0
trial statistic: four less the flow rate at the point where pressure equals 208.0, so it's -7.1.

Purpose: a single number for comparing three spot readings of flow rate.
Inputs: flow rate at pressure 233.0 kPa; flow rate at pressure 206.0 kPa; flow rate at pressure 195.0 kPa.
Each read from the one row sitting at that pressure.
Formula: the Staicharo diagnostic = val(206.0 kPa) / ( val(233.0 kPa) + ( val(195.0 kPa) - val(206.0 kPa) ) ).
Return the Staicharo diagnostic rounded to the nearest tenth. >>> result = 1.2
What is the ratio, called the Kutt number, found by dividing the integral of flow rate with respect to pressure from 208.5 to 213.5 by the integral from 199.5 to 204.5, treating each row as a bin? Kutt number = 1.03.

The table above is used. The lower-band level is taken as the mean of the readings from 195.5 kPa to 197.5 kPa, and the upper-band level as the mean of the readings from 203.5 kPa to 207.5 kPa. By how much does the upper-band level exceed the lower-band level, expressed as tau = 1.9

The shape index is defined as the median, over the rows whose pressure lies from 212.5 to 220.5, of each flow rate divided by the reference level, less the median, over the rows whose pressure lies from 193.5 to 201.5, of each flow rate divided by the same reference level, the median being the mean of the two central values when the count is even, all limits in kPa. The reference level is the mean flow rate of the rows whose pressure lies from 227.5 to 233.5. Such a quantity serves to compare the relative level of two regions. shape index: 0.0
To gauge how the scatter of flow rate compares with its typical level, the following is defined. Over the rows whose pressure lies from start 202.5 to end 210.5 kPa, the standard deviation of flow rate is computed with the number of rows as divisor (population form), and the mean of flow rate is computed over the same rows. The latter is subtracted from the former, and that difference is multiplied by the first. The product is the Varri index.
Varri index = -2.9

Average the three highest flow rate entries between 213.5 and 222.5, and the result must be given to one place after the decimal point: 10.0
